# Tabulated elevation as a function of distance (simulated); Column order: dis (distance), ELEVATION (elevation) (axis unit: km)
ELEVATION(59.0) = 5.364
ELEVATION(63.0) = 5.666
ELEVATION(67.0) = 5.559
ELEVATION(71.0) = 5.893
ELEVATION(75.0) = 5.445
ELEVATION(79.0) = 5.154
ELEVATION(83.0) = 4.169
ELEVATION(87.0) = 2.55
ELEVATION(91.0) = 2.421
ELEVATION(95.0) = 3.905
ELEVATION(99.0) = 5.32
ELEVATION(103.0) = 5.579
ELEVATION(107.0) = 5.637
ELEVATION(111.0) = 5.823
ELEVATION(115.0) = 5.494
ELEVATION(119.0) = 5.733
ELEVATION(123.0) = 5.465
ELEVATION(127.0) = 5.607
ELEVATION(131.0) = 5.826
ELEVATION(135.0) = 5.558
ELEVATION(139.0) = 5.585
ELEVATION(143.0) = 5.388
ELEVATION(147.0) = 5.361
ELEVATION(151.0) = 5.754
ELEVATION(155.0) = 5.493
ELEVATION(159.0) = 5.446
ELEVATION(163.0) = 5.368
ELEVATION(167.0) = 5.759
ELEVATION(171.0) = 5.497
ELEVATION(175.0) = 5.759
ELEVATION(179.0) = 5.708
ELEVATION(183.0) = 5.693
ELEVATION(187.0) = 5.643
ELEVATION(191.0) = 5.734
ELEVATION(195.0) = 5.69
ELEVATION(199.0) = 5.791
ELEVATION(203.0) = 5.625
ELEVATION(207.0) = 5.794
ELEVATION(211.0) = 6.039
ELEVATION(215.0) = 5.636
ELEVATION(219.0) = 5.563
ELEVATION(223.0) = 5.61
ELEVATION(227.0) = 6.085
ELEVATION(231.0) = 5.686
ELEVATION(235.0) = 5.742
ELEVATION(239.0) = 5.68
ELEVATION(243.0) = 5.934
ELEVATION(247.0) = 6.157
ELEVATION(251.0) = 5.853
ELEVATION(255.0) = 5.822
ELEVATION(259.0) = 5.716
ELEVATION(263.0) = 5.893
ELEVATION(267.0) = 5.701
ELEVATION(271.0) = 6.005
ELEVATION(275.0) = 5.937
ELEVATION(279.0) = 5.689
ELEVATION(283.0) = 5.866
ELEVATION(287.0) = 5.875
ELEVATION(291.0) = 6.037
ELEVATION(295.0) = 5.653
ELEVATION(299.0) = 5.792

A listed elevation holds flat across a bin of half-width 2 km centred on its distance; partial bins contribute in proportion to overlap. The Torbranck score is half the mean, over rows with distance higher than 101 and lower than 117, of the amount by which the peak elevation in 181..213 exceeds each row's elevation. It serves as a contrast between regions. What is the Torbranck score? 0.20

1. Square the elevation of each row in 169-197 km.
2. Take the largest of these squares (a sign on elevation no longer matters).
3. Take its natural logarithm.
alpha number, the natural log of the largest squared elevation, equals 3.50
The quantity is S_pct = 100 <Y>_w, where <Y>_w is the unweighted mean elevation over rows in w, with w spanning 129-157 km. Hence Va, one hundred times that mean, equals 557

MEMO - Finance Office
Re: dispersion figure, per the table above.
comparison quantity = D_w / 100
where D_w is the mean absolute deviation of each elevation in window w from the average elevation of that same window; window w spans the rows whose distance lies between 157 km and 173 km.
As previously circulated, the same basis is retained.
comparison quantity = 0.0012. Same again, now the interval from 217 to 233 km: 0.0017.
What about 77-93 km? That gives 0.0109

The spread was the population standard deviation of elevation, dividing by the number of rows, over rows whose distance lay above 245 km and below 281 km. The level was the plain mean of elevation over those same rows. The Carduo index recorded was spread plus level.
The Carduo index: 6.01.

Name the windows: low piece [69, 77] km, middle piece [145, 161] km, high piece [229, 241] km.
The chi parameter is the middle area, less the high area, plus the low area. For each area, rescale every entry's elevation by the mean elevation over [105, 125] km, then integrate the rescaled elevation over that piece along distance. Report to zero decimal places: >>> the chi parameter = 12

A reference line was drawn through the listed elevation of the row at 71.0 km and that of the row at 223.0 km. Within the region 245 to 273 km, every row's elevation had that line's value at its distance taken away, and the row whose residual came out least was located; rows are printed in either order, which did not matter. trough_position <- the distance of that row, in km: 267.0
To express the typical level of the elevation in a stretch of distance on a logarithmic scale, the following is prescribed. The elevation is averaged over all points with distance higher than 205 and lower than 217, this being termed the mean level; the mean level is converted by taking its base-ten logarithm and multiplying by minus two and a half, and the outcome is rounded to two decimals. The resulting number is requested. -1.91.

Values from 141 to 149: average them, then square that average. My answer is 28.9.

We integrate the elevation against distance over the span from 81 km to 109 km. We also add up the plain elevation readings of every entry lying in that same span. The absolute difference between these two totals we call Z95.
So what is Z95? 89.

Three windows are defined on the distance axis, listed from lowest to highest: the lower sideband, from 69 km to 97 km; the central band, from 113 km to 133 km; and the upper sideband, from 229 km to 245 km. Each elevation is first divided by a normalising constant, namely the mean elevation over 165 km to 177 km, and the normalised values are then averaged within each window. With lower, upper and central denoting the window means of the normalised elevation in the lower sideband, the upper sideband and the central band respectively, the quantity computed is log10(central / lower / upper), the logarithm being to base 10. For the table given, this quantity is 0.12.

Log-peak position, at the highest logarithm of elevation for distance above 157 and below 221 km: 211.0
